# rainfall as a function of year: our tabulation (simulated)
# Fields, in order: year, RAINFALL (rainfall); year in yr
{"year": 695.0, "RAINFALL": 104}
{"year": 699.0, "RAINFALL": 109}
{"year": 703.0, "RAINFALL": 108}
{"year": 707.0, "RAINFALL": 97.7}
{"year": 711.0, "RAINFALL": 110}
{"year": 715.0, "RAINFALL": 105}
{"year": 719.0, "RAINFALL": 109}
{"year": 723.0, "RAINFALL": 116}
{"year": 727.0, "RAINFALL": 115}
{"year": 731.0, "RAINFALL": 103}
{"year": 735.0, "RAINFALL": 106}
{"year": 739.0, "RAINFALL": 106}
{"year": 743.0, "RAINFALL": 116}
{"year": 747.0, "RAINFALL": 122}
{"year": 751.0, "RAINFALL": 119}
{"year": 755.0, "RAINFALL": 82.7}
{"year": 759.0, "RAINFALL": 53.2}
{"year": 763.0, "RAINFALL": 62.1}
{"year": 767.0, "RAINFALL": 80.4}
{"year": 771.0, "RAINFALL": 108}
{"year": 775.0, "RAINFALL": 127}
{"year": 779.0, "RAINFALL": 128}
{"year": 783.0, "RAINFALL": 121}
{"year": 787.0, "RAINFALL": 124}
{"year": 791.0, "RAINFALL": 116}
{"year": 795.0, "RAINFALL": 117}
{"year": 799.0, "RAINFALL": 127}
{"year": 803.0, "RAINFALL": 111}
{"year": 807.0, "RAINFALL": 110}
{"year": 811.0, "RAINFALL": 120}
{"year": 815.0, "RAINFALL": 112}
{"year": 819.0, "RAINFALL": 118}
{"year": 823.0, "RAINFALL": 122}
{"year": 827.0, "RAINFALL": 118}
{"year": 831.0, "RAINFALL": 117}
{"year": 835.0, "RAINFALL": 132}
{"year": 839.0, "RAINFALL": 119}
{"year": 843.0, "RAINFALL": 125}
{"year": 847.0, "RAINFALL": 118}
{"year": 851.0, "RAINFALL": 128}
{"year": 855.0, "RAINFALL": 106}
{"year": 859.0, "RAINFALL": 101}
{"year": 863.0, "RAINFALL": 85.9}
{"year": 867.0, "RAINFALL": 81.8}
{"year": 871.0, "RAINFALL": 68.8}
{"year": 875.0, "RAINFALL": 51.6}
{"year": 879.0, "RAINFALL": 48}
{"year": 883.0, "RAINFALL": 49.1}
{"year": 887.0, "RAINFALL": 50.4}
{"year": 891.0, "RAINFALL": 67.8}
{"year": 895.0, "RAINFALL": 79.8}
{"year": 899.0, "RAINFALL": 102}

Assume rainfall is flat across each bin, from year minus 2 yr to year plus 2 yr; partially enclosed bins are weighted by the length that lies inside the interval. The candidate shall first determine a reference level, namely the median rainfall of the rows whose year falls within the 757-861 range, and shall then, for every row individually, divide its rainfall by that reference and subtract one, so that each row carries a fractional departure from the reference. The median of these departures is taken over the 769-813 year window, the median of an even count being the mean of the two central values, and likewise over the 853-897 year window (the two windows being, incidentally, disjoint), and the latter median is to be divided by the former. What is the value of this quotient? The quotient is -25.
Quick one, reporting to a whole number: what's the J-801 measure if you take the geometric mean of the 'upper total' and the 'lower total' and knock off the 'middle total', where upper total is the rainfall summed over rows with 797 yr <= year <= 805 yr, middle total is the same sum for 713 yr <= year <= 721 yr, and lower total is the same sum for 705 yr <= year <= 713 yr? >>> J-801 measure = 8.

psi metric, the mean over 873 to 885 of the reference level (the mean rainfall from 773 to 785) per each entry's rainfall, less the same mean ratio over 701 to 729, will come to 1.4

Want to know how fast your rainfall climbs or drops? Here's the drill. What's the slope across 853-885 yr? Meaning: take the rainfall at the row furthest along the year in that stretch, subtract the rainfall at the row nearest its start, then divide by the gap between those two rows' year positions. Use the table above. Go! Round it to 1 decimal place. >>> -2.0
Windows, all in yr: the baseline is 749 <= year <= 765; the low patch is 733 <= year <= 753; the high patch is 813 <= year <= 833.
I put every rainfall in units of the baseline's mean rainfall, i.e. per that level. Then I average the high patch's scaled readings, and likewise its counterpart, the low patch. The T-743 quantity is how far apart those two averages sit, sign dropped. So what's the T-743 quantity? 0.05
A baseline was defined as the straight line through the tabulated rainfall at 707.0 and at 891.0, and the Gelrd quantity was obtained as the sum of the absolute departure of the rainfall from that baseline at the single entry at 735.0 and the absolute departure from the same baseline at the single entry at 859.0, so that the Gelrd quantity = 41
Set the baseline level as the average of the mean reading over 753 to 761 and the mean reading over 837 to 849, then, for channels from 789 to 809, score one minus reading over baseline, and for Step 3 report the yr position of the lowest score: 799.0 yr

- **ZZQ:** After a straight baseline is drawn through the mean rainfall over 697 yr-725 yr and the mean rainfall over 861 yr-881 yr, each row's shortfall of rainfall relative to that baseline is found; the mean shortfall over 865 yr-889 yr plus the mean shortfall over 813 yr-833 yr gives -31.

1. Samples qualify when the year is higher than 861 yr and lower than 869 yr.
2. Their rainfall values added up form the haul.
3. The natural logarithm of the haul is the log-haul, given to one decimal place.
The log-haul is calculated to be 5.1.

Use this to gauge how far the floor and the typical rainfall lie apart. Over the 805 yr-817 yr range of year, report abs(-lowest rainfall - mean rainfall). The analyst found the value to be 224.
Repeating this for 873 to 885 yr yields 98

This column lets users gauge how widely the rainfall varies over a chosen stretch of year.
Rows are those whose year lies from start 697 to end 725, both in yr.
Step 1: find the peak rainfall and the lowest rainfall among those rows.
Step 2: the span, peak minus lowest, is 18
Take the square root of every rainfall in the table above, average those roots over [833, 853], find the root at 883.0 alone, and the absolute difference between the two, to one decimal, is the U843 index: 4.1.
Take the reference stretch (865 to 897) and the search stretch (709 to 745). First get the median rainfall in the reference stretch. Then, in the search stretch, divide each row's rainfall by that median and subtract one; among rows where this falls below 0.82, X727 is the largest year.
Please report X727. 739.0 yr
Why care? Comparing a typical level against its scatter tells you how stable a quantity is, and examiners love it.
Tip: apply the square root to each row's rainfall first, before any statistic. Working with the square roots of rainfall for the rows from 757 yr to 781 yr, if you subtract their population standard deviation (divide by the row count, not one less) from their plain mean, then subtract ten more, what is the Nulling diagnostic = -2.1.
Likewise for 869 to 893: -3.1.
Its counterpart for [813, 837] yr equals 0.7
